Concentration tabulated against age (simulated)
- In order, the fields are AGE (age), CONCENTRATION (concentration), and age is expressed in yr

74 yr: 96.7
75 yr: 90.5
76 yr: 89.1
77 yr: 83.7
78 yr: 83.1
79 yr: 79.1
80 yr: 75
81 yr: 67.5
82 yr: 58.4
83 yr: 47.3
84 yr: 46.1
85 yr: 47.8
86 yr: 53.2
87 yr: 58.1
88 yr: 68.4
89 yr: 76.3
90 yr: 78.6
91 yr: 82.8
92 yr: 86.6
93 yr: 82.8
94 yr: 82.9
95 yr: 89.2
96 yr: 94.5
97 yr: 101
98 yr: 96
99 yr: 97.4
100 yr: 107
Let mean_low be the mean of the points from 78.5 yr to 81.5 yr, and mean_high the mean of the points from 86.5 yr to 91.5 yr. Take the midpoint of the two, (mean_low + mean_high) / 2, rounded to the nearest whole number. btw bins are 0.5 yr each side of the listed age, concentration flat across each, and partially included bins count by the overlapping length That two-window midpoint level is 73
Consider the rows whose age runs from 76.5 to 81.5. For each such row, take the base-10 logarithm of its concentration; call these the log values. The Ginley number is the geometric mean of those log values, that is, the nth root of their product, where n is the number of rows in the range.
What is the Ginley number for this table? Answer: 1.89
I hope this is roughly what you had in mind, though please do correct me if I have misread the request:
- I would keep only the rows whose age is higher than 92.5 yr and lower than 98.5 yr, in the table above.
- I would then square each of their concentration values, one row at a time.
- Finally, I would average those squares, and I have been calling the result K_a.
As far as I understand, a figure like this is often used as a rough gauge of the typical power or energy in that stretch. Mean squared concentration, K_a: 8339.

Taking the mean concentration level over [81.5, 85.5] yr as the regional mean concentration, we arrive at 50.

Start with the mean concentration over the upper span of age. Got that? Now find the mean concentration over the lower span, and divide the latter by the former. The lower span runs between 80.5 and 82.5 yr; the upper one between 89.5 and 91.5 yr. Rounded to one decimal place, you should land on 0.8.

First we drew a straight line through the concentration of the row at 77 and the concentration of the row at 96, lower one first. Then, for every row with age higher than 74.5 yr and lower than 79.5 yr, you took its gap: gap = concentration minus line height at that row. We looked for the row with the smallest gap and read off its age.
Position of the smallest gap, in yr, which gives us 79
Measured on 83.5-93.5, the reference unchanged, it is 84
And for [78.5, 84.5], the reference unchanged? 84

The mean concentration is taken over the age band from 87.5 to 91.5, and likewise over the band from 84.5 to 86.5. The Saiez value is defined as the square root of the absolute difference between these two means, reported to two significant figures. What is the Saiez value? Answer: 5.1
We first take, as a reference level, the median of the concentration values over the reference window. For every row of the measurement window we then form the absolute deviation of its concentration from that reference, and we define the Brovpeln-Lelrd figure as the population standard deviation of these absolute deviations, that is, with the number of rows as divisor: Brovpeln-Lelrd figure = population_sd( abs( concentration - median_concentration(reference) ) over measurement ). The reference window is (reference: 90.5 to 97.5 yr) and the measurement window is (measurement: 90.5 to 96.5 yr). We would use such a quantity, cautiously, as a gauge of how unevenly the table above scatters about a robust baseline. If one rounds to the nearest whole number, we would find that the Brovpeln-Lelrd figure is 2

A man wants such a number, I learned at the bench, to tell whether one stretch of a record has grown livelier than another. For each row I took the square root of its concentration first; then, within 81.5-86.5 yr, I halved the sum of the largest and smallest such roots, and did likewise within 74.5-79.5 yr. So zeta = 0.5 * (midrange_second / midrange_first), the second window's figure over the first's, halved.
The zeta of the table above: 0.64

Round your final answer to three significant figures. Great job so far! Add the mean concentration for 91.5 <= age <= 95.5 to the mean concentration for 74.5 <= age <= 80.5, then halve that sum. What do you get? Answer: 84.4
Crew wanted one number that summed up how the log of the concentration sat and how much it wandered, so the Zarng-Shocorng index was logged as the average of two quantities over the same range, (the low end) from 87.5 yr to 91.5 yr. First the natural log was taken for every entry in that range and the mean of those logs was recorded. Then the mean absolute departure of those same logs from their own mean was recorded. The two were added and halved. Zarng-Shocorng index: 2.20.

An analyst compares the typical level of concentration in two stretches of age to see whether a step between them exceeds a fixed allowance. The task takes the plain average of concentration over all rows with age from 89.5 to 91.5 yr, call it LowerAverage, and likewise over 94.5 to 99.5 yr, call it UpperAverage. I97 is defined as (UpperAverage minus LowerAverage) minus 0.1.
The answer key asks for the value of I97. 14.8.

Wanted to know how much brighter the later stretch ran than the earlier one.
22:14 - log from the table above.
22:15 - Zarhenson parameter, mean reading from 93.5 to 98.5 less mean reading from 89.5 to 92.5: 10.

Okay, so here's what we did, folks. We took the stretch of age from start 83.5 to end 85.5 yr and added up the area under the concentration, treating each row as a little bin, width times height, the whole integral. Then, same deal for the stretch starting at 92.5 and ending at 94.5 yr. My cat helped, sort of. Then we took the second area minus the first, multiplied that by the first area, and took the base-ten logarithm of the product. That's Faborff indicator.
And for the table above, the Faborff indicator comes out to 3.83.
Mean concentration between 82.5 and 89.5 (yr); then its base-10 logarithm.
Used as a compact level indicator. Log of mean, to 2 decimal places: 1.75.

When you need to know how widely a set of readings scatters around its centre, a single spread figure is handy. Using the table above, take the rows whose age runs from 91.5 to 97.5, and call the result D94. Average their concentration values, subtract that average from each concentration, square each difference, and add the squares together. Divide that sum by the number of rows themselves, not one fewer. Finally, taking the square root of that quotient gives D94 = 6.5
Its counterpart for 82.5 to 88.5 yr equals 7.8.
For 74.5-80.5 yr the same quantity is 5.4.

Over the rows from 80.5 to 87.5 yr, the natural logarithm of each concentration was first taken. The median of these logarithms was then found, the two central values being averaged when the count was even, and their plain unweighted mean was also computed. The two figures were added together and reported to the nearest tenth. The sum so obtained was 8.0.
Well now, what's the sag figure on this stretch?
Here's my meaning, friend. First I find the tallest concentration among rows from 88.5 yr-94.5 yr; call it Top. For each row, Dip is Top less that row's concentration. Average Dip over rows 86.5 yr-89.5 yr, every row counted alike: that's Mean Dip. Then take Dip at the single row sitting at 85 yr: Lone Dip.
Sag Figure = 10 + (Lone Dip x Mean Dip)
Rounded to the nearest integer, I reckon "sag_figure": 747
